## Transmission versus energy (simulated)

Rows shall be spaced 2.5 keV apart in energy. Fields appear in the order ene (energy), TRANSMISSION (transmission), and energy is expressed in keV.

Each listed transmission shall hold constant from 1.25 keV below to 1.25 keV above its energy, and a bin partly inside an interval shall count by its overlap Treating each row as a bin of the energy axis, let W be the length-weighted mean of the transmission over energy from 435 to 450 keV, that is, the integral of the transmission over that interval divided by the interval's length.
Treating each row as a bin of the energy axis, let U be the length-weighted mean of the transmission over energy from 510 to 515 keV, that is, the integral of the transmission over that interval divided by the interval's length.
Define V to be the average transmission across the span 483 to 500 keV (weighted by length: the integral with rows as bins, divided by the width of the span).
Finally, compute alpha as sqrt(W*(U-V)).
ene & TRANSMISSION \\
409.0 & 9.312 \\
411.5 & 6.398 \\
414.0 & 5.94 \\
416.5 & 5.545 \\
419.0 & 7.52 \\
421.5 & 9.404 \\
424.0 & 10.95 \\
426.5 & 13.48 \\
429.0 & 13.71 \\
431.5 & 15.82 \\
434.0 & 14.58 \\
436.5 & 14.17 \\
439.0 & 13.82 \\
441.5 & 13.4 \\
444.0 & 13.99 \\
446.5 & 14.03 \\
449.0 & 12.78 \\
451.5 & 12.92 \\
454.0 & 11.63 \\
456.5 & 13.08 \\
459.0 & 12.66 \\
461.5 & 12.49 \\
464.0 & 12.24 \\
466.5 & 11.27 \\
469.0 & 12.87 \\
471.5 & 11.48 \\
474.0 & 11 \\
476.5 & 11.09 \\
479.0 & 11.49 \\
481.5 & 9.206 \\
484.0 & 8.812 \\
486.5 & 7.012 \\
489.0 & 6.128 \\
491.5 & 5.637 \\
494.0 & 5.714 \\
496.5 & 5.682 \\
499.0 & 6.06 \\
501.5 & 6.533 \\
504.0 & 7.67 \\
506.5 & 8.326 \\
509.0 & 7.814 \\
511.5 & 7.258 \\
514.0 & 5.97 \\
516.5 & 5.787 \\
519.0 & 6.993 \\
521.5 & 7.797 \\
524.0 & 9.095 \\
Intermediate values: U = 6.7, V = 6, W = 13.7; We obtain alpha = 2.0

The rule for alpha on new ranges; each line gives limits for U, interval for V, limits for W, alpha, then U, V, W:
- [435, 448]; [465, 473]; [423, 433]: 5.2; 13.9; 12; 13.6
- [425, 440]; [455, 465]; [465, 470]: 4.4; 14.2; 13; 12.0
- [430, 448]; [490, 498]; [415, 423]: 8.0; 14.2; 6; 7.5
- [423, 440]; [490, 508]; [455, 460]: 9.7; 13.8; 7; 12.8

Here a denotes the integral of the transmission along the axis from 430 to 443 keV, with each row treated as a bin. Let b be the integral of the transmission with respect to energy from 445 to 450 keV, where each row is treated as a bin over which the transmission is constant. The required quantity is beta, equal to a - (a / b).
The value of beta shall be 184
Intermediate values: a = 186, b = 67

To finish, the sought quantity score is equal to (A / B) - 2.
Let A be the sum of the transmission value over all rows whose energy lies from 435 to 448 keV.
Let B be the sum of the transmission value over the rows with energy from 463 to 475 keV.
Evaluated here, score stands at -0.82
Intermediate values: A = 69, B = 59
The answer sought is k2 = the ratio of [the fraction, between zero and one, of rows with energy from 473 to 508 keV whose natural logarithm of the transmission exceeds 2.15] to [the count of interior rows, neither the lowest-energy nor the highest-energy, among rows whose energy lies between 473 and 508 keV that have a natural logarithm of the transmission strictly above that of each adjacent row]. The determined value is 0.18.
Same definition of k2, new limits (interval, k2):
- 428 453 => 0.50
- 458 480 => 1.00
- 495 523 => 0.00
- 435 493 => 0.17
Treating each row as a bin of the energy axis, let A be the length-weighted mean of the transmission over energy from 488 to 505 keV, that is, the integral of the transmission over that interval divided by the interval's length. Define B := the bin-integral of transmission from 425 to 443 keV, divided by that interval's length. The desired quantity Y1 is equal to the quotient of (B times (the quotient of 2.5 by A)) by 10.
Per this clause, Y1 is 0.57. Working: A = 6.2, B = 14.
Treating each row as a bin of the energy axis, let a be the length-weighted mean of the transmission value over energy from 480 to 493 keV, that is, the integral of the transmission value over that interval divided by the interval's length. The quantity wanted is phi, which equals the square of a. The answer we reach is 55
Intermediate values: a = 7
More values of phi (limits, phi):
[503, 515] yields 55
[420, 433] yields 159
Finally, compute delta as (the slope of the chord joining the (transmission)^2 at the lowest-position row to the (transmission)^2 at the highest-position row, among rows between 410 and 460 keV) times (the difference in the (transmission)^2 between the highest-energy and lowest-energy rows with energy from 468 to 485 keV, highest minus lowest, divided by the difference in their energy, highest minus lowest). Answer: -14.7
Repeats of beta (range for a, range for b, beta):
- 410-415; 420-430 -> 31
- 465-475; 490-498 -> 114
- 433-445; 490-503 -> 166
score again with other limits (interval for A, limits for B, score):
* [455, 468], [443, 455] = -1.06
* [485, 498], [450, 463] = -1.52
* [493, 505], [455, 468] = -1.49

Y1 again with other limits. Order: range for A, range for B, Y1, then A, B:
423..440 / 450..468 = 0.22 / 13.8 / 12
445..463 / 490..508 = 0.13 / 12.8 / 7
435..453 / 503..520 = 0.13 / 13.6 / 7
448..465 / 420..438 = 0.26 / 12.5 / 13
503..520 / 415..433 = 0.38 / 7.1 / 11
